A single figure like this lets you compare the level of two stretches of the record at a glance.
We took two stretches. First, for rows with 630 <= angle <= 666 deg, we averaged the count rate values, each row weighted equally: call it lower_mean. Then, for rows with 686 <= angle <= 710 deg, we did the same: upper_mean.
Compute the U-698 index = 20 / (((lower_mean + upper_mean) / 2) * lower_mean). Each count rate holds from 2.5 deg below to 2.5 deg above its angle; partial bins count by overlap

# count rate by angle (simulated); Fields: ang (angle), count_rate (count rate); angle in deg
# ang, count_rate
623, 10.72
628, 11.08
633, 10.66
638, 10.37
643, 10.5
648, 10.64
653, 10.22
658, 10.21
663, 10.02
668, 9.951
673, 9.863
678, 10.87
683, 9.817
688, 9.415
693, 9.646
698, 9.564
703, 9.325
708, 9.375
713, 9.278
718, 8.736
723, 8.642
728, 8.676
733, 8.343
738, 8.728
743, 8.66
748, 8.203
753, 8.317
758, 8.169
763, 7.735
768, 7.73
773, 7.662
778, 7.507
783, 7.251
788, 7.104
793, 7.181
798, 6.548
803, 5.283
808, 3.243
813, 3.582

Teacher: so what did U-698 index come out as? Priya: 0.194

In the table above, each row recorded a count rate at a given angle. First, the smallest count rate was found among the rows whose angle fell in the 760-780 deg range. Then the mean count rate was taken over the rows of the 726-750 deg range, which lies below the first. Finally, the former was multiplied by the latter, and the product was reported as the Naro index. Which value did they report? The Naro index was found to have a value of 64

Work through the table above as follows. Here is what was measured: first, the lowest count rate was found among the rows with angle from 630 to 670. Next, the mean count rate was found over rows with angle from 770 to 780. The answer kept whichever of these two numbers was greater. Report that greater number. 10.0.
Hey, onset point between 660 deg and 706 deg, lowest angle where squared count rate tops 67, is 663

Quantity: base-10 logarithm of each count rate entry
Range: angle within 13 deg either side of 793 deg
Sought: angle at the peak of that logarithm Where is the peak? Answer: 783 deg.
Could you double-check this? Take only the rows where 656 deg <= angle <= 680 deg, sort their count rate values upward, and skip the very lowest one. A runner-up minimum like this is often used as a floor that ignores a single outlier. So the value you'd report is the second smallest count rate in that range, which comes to 9.951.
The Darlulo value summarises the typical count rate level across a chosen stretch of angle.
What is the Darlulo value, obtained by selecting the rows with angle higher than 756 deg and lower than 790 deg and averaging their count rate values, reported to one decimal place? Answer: 7.6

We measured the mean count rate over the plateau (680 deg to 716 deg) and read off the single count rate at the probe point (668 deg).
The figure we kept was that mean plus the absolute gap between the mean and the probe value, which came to 10.0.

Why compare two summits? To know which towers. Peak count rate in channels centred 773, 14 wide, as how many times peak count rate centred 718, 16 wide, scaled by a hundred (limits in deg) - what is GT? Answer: 83.3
